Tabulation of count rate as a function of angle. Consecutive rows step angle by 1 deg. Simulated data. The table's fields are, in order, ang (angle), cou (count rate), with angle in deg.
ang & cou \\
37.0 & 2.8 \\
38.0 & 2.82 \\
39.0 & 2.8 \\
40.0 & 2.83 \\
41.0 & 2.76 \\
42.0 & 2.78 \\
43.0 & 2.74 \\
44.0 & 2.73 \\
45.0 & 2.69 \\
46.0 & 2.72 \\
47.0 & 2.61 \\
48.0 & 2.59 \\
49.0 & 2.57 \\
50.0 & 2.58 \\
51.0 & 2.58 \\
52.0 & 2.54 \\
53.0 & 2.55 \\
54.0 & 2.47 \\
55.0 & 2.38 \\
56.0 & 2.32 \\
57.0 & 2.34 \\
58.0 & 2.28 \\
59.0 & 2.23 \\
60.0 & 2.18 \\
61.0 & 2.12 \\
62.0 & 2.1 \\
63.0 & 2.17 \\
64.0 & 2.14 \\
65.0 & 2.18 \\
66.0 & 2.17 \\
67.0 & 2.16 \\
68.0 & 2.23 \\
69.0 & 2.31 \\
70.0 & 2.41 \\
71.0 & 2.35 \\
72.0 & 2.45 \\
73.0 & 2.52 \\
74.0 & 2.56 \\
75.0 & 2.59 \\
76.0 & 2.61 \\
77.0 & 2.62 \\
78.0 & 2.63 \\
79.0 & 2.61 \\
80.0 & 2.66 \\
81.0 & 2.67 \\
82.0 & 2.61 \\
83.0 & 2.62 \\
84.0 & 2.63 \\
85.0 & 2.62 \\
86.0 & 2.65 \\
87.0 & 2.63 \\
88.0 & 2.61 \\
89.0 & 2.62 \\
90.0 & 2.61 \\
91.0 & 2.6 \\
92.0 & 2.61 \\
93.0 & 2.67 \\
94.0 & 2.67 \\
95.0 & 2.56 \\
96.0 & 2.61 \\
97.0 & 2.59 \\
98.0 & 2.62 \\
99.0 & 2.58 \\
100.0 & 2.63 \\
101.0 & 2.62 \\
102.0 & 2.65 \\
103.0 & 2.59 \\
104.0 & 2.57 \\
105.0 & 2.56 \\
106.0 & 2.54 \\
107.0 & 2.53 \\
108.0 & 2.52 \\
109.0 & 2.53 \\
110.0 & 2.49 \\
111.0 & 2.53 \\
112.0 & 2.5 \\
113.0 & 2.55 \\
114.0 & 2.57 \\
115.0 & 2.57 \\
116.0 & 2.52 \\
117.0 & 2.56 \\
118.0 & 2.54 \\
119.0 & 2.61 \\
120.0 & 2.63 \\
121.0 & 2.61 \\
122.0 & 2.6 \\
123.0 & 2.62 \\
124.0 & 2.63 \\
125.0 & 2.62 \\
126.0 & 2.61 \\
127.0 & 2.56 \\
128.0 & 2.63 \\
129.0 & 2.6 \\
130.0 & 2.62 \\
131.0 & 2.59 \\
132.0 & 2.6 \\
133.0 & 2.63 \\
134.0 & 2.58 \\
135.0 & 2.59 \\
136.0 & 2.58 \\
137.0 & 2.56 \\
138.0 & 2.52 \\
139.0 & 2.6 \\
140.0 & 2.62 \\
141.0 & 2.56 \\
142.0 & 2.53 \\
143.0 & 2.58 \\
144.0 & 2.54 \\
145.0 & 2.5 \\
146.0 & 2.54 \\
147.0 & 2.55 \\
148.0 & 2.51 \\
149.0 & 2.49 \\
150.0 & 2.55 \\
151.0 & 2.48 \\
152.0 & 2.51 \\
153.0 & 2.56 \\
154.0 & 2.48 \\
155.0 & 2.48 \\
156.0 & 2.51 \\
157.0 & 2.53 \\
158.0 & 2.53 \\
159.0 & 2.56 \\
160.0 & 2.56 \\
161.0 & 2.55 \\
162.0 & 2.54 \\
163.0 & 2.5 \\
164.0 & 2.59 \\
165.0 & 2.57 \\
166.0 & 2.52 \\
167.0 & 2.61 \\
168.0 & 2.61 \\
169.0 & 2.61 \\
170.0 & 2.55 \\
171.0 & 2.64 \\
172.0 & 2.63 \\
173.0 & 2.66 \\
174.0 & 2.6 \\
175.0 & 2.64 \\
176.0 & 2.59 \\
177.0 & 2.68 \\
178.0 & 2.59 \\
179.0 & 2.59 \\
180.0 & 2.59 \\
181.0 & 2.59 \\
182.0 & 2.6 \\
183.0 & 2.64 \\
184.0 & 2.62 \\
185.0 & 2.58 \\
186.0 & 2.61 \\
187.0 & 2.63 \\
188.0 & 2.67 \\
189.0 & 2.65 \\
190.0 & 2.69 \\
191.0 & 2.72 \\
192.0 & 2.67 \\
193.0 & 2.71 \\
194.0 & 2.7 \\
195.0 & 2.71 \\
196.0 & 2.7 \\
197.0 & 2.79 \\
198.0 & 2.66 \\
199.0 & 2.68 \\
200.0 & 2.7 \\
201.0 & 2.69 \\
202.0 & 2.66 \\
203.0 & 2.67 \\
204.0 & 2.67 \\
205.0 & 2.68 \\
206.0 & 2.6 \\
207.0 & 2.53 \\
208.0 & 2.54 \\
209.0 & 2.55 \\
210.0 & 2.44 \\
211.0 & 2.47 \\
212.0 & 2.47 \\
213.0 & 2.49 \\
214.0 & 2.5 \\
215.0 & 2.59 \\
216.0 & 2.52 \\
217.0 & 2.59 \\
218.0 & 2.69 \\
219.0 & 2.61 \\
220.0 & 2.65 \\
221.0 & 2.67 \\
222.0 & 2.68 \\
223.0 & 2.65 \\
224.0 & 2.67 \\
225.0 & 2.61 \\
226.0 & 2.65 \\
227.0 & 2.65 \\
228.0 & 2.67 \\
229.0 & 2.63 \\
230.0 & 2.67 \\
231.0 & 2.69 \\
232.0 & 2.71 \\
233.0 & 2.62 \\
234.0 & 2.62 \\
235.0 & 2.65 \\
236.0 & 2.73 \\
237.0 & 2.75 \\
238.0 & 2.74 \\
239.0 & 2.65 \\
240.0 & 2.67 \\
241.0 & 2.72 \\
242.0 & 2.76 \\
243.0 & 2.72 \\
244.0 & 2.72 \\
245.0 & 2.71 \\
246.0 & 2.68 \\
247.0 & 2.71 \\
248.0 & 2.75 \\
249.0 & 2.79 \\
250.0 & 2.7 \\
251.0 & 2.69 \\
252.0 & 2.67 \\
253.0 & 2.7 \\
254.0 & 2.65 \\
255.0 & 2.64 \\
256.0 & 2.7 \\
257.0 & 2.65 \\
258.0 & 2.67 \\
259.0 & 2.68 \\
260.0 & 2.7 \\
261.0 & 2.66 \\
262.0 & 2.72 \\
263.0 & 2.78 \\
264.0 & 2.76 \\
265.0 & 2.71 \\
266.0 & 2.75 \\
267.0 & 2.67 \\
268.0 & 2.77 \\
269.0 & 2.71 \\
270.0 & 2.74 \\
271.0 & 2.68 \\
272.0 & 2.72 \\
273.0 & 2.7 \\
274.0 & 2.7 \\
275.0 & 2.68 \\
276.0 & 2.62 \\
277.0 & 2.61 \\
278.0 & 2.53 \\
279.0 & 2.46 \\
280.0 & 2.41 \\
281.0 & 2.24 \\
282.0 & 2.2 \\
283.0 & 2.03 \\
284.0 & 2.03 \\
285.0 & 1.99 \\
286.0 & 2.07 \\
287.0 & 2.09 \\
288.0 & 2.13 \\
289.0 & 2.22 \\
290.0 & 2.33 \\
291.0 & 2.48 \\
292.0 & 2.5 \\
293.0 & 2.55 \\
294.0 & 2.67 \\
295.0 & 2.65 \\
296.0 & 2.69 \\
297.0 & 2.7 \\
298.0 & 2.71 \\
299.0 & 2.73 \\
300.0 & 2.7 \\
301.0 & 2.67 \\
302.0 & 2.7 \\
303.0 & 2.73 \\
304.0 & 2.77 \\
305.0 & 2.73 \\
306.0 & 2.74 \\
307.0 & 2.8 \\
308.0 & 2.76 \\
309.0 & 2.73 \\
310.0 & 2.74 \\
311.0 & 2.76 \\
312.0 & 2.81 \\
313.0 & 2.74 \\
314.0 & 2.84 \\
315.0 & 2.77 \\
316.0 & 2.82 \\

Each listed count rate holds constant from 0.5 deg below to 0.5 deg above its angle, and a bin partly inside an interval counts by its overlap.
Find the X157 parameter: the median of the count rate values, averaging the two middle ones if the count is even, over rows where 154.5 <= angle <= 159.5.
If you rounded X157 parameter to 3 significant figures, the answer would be 2.53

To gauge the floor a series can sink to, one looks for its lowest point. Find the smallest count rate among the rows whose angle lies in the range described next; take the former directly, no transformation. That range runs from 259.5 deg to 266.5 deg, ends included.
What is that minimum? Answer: 2.66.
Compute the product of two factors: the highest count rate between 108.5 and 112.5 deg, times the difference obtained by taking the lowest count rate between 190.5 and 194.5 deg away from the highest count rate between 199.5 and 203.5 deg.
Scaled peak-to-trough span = 0.1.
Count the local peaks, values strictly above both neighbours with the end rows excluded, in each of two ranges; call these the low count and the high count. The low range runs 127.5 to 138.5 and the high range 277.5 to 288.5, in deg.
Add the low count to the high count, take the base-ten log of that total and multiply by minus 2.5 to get -1.19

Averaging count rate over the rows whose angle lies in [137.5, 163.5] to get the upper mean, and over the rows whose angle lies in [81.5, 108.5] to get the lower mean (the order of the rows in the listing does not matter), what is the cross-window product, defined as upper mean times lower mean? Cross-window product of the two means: 6.60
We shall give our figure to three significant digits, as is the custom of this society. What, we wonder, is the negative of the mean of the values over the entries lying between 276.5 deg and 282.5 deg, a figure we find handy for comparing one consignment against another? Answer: -2.41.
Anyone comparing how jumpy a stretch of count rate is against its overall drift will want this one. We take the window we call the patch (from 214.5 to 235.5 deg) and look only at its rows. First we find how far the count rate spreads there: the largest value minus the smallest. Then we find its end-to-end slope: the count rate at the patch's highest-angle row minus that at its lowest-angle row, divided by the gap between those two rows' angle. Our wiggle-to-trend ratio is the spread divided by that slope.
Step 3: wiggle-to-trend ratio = 63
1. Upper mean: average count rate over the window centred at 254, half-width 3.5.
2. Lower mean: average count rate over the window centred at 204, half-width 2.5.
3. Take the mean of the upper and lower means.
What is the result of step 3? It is 2.66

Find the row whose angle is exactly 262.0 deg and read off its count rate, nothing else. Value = 2.72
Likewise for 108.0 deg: 2.52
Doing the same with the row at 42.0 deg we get 2.78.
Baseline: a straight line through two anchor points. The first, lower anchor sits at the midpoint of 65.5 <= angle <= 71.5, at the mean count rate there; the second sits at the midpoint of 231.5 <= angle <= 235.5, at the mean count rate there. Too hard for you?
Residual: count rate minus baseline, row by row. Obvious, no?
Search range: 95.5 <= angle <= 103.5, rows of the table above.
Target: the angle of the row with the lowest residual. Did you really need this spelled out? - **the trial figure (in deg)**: 99.0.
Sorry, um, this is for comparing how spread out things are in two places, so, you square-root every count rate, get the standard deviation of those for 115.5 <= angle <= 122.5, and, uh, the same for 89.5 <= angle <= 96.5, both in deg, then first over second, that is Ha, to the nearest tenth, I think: 1.1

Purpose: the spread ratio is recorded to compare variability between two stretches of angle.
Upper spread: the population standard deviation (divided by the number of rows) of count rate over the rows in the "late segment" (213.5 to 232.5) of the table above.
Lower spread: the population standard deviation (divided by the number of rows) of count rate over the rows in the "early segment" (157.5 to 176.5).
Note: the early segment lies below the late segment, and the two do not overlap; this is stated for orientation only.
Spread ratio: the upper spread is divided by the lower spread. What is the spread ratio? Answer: 1.25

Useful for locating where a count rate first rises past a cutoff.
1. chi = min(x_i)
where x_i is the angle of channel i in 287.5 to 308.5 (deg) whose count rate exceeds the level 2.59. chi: 294.0 deg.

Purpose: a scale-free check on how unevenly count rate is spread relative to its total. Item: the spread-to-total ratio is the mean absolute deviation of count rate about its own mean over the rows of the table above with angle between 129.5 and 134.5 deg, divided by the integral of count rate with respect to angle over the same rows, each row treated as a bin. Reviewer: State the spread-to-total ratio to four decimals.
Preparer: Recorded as 0.0013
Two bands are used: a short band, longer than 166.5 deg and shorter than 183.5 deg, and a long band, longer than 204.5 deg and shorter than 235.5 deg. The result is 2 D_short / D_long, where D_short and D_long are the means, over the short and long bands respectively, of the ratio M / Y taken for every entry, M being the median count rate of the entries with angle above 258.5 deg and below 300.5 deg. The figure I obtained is 1.99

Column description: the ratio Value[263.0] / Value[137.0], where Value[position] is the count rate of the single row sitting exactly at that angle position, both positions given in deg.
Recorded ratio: 1.086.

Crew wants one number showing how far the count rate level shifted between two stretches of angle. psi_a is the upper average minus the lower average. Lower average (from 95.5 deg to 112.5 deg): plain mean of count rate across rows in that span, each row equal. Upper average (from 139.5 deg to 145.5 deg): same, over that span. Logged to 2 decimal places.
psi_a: -0.01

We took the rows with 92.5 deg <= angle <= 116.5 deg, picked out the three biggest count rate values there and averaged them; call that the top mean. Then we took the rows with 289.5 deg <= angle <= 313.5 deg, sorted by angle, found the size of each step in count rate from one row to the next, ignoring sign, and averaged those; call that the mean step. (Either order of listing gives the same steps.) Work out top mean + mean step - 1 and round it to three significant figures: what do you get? 1.70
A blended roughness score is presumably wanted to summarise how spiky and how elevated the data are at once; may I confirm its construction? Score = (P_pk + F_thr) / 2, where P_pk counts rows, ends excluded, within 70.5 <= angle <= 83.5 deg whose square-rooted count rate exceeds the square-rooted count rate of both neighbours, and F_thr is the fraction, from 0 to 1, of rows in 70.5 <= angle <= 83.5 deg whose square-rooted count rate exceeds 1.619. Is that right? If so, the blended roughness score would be 1.12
